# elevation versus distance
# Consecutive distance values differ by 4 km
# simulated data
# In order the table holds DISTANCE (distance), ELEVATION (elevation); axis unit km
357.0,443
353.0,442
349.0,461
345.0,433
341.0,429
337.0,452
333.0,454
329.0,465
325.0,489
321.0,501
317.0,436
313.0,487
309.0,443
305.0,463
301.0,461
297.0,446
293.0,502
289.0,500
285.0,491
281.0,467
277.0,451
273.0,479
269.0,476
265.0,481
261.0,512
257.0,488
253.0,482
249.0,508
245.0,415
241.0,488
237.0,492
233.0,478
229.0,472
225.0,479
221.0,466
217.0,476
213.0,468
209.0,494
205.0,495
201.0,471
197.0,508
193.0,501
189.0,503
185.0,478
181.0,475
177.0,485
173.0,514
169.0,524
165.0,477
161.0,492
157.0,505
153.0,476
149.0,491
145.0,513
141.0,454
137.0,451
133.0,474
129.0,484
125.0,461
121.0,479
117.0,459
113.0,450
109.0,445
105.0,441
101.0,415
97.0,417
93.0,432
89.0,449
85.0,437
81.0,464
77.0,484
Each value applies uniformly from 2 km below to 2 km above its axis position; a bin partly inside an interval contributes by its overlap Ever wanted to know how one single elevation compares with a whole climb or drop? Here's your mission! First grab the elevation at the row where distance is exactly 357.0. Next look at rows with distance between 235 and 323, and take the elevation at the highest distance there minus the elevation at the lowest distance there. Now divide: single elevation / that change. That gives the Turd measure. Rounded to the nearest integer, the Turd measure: 49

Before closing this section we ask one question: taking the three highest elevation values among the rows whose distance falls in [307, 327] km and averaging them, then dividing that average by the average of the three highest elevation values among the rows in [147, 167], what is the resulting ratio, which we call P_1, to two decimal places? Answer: 0.99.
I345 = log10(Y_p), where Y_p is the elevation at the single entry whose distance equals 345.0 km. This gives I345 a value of 2.64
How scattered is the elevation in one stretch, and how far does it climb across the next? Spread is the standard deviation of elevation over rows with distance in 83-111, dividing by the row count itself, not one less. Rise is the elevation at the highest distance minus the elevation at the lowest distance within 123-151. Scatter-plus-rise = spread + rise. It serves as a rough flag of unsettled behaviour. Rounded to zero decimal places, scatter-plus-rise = 42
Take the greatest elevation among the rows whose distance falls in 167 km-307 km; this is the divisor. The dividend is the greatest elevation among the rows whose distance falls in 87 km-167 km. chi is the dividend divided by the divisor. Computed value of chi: 0.98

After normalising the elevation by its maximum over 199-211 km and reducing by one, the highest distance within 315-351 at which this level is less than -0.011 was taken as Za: 349.0 km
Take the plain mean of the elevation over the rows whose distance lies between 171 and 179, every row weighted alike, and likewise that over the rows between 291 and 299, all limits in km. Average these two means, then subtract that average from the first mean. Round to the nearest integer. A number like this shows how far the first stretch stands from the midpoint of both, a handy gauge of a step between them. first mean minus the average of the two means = 13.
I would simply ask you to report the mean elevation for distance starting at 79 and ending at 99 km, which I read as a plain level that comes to 440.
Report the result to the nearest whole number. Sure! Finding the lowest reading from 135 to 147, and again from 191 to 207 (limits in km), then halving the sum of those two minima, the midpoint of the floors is 461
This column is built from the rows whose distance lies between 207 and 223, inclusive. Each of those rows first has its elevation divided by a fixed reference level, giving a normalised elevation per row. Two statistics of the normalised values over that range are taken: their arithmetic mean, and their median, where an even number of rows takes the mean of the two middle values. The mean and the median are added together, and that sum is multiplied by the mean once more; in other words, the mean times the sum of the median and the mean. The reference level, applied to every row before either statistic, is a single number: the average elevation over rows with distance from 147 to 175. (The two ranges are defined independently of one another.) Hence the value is 1.83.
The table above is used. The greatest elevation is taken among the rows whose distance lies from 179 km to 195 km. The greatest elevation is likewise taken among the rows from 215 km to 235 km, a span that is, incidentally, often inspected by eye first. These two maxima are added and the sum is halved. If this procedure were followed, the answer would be 491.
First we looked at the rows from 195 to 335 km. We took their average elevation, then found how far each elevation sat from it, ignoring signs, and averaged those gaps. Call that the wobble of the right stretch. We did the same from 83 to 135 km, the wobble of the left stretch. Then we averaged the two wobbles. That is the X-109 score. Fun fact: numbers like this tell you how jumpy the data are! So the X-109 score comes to 17.0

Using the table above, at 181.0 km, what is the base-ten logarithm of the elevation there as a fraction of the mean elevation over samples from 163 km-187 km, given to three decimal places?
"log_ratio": -0.015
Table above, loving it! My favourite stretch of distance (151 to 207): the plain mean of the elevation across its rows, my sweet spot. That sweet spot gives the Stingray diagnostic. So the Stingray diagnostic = 493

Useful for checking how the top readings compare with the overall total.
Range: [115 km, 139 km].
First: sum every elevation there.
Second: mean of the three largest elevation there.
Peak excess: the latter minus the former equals -2329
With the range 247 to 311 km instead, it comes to -7143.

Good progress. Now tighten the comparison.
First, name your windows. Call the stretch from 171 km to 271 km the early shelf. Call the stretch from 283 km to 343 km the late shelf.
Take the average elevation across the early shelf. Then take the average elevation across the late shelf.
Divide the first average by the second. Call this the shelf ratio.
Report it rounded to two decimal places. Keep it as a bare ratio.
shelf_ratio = 1.03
